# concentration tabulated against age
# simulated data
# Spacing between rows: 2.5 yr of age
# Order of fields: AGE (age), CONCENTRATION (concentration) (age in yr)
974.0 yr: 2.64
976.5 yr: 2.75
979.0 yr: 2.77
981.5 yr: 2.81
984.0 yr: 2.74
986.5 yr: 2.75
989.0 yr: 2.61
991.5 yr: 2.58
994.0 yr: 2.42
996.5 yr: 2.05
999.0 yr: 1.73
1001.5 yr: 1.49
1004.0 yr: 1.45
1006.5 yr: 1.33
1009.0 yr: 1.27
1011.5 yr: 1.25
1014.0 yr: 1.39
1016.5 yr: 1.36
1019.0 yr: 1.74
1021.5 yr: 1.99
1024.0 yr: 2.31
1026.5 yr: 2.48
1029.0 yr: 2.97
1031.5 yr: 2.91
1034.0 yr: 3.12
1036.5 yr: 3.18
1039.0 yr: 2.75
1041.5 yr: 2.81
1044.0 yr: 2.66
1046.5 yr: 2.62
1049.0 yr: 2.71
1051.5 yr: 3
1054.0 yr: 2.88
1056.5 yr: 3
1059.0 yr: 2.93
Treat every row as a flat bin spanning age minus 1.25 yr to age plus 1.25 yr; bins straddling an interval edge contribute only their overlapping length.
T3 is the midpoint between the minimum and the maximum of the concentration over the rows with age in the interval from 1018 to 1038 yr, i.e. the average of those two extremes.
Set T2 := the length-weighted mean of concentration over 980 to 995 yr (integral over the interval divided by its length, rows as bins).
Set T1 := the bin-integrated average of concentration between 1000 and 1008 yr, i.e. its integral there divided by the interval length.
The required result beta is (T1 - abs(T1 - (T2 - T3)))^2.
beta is 0.0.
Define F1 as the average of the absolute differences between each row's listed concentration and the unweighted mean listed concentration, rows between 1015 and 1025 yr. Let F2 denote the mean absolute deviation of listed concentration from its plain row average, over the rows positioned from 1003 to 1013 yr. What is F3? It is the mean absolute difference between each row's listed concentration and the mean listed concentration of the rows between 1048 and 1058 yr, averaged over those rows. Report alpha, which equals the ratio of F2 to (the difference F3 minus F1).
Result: -0.3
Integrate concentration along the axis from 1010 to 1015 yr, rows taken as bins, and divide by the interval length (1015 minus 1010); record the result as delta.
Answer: 1.31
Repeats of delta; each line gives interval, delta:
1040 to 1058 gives 2.81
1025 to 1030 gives 2.69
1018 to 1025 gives 2.01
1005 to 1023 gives 1.49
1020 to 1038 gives 2.70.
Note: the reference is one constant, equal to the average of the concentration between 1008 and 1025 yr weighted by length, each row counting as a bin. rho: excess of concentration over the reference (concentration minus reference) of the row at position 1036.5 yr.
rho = 1.6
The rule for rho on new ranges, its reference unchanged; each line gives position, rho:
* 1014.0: -0.2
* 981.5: 1.2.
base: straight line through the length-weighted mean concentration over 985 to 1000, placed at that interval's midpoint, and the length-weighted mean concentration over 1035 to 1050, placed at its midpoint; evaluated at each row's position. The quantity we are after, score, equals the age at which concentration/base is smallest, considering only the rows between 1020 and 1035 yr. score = 1021.5 yr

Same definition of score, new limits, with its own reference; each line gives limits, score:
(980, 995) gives 994.0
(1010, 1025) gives 1011.5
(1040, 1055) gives 1046.5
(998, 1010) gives 1009.0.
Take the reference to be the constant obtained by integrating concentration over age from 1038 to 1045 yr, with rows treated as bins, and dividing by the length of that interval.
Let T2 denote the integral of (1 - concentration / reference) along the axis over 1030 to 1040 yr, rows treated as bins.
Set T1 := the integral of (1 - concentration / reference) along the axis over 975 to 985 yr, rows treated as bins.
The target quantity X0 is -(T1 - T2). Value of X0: -0.8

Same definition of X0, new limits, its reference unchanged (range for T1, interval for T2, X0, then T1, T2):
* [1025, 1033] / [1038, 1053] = 0.0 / -0.1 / 0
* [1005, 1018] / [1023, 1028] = -6.1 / 6.7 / 1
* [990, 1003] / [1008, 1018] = 1.9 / 3.3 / 5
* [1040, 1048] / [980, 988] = -0.2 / 0.1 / 0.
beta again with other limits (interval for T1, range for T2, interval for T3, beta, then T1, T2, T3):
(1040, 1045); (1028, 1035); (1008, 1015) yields 2.8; 2.7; 3.0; 1.3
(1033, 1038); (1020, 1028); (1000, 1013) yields 0.8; 3.1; 2.3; 1.4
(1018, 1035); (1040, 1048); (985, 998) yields 0.1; 2.5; 2.7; 2.4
